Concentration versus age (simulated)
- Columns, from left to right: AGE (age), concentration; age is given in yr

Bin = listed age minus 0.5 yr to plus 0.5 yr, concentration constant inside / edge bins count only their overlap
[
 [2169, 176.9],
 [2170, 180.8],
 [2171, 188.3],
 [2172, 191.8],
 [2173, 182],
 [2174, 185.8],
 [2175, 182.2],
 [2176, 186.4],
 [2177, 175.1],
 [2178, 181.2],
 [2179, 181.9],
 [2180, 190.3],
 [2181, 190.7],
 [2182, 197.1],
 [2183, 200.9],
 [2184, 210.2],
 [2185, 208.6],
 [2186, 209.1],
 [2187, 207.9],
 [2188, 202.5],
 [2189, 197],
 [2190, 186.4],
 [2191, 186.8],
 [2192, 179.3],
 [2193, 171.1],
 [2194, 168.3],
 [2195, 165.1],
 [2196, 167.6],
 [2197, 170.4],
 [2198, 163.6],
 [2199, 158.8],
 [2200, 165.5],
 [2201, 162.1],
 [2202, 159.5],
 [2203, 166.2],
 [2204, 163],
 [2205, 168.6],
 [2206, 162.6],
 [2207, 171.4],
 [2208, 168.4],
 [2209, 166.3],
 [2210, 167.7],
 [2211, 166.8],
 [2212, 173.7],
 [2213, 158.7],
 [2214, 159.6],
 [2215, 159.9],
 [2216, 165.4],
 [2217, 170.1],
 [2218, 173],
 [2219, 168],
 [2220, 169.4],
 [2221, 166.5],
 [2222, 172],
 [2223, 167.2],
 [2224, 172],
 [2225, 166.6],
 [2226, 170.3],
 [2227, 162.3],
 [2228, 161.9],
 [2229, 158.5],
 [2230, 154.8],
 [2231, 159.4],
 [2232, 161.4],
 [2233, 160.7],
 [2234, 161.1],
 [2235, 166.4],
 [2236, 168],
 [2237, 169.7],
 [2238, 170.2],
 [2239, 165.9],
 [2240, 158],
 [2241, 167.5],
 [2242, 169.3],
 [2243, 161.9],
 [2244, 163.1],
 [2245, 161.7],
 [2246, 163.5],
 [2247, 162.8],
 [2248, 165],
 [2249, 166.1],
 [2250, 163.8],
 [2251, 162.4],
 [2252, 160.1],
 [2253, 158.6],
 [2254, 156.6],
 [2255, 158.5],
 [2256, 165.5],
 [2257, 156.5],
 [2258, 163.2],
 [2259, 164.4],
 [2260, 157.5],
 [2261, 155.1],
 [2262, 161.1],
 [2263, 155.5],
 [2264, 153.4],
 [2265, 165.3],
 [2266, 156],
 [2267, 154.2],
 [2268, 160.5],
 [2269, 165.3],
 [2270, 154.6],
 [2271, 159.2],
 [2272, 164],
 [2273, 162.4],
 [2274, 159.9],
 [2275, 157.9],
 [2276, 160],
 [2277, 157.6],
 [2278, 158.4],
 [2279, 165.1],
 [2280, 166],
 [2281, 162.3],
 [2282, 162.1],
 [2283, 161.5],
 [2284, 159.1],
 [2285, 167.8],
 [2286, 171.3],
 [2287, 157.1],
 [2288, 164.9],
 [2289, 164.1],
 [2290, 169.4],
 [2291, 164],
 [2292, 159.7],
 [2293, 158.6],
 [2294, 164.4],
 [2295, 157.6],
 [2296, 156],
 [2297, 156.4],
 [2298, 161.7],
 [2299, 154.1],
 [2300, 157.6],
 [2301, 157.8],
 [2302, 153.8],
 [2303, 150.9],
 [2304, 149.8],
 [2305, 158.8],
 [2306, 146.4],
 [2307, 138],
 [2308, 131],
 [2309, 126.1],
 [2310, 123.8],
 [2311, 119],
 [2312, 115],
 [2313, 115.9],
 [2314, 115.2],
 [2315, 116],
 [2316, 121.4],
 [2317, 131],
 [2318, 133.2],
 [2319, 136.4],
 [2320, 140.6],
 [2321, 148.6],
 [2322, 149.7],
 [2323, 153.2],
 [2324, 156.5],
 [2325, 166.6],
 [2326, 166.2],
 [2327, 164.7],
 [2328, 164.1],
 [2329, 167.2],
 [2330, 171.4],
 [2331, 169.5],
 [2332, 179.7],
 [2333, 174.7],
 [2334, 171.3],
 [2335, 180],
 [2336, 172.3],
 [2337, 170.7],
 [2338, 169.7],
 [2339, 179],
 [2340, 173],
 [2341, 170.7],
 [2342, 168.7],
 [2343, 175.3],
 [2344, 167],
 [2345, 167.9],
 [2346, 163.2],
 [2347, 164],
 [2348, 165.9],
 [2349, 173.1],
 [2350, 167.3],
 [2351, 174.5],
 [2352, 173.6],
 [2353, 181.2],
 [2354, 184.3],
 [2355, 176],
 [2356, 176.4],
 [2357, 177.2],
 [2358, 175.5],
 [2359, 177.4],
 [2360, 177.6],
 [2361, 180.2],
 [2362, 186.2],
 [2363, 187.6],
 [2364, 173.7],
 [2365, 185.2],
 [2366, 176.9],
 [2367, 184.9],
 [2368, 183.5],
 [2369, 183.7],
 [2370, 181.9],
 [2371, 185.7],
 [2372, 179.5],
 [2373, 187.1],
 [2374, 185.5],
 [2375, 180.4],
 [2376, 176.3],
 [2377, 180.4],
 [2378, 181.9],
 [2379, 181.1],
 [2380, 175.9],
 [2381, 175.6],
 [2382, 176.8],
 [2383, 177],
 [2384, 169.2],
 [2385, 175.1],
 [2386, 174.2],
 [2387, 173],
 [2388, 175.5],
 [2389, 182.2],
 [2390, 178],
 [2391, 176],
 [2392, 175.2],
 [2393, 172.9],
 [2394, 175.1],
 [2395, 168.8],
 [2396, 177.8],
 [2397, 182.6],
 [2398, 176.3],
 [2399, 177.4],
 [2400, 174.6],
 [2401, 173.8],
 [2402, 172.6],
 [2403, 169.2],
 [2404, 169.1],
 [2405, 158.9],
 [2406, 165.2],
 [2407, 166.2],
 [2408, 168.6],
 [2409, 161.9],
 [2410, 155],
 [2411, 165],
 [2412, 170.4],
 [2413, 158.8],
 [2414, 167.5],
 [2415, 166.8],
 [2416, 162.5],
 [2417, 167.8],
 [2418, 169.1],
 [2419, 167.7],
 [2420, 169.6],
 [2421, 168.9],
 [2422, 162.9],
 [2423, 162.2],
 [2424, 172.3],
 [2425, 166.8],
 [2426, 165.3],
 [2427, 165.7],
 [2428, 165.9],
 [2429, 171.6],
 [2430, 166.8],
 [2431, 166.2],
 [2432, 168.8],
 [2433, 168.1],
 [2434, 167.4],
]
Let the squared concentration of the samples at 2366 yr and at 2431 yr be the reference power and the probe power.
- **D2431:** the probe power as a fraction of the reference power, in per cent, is 88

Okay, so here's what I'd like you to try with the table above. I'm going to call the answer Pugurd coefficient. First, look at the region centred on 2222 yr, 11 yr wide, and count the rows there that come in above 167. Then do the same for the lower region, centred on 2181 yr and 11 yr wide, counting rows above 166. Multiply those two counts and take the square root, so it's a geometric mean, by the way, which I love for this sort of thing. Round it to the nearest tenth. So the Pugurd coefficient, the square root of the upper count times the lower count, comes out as 9.4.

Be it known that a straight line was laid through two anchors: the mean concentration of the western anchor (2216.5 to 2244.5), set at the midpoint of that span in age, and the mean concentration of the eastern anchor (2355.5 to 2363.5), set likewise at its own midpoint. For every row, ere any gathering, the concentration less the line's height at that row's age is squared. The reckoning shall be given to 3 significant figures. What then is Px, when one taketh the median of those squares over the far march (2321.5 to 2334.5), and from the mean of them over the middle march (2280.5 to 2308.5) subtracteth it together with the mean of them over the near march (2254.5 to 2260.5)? 149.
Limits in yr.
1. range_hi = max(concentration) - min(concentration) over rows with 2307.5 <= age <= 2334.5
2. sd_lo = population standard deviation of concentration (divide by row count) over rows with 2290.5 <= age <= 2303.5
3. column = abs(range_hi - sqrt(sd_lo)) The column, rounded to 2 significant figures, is 63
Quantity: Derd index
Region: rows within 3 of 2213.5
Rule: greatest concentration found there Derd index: 173.7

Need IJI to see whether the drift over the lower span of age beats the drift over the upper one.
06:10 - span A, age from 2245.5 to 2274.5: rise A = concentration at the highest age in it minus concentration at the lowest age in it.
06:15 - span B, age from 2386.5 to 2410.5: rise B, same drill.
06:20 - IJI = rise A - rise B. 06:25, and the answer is 14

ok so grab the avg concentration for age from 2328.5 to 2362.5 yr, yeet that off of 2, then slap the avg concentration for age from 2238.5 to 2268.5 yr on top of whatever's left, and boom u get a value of -10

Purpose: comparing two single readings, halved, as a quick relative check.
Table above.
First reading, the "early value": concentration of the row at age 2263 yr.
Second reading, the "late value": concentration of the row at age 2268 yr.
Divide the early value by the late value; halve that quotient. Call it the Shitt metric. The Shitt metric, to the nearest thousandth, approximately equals 0.484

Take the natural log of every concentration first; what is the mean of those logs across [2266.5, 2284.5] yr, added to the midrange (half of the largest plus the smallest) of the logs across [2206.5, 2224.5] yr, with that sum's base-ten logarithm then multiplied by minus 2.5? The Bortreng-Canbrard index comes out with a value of -2.521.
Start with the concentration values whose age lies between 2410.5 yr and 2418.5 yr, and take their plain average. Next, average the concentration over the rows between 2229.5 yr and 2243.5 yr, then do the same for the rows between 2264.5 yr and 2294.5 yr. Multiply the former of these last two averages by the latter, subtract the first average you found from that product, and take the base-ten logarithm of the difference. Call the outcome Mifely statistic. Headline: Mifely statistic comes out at 4.42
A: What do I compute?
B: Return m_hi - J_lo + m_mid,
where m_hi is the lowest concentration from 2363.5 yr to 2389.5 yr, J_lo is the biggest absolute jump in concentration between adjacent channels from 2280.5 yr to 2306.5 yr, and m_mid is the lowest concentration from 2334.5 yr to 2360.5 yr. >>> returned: 318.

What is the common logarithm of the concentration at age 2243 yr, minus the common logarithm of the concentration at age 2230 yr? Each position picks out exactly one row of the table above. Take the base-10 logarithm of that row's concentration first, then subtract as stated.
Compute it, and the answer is 0.019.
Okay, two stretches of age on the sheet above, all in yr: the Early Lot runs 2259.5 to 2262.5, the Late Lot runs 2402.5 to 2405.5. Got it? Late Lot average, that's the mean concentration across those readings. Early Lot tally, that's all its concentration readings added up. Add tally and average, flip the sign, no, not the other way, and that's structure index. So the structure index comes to -639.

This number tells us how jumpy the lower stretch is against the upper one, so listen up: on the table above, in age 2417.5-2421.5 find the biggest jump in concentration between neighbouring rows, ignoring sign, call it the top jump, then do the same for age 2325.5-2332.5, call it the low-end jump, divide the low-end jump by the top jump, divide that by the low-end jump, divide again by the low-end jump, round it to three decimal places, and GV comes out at 0.052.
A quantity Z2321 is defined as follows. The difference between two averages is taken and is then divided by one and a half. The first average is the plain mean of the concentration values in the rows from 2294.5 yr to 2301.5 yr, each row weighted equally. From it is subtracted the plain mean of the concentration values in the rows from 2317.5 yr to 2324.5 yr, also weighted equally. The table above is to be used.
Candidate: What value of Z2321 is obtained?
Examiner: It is 8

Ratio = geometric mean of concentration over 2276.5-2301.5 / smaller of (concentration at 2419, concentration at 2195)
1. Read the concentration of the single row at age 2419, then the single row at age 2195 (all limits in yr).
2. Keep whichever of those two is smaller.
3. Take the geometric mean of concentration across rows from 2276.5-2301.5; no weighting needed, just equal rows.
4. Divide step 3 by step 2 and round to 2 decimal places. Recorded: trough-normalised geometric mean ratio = 0.98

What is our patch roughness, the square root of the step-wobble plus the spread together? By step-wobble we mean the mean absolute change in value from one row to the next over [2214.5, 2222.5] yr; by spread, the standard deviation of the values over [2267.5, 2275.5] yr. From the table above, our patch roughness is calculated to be 2.7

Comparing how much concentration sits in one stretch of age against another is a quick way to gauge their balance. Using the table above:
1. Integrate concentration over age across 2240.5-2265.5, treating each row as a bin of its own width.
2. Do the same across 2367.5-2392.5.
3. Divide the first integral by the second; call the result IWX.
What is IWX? 0.90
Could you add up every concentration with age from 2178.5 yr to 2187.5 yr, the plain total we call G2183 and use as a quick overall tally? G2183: 1797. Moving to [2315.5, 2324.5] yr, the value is 1271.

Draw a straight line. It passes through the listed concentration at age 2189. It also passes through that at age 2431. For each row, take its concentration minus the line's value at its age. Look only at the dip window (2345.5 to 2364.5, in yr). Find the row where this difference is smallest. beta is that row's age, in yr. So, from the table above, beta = 2346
